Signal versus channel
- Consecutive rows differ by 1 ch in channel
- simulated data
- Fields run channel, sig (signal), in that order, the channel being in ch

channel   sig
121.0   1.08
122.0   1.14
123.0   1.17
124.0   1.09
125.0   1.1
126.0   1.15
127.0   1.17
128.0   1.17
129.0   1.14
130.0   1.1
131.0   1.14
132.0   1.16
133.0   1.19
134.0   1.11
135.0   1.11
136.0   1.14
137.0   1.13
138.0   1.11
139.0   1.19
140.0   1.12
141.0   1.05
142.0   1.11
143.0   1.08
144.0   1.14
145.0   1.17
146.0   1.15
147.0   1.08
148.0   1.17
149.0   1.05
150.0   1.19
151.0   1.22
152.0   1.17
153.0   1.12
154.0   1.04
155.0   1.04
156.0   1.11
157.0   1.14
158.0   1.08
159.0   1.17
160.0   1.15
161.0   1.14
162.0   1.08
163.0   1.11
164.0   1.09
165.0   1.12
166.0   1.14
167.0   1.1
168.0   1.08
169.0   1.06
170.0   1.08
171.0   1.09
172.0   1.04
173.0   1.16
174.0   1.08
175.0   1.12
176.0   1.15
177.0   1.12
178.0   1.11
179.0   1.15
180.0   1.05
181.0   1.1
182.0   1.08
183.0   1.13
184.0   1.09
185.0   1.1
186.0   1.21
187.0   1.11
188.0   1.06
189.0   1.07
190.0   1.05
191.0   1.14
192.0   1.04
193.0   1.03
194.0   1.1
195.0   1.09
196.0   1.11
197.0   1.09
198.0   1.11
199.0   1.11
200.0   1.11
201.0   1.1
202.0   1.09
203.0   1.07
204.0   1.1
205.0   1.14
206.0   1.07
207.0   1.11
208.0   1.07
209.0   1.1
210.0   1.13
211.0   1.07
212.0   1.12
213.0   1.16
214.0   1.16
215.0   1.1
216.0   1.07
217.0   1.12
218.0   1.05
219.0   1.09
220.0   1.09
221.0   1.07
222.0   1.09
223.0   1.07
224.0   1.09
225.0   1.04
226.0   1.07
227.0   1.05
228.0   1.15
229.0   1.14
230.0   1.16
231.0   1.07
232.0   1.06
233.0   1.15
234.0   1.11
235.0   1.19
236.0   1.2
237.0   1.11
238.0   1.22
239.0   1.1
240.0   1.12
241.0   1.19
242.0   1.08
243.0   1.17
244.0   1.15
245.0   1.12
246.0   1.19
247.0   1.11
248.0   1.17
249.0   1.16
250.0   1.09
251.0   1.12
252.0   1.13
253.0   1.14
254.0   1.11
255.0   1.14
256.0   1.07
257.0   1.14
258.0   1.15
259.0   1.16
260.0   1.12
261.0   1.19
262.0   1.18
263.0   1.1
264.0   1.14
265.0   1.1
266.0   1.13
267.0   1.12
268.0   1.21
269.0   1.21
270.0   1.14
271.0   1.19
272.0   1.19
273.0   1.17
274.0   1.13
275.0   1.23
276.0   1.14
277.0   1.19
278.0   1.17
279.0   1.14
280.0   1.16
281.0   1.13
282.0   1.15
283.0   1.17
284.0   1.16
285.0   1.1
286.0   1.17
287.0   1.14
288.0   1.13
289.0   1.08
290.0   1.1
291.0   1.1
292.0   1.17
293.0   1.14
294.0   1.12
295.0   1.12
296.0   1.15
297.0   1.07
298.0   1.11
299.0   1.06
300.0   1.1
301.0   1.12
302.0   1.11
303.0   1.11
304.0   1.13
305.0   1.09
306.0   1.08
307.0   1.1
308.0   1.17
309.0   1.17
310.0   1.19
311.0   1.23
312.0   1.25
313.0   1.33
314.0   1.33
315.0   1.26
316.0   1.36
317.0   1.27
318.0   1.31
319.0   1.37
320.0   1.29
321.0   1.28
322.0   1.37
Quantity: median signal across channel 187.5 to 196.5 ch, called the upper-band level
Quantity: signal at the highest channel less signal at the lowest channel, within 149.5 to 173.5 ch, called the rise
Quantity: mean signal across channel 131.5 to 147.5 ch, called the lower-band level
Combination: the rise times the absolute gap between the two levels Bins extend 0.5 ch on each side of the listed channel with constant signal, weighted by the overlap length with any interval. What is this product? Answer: -0.0017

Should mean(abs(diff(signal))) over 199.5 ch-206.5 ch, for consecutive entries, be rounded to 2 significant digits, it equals 0.030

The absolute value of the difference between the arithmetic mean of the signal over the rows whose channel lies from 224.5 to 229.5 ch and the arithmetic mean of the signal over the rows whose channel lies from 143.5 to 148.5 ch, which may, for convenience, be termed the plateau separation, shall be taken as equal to 0.052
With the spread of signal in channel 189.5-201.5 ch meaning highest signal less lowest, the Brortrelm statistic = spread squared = 0.012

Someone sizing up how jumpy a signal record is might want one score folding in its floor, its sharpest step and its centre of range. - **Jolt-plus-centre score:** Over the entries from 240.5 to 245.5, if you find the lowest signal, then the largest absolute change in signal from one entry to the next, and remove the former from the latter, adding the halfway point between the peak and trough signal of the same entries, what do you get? 0.165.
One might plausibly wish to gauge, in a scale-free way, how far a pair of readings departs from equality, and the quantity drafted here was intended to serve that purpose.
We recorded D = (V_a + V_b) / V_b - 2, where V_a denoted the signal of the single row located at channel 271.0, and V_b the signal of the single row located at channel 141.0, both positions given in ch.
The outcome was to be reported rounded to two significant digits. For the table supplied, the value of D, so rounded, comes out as 0.13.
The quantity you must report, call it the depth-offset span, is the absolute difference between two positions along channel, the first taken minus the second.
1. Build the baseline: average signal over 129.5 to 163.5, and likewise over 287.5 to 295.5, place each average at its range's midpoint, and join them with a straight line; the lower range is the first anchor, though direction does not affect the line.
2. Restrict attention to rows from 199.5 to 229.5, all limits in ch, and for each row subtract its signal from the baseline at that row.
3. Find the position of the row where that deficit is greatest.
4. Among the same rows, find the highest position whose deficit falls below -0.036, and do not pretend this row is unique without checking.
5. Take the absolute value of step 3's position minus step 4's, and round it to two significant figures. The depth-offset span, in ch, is 11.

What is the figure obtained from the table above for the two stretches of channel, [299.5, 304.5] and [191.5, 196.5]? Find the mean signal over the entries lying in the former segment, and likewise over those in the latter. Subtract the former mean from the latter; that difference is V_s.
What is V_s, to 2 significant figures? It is -0.040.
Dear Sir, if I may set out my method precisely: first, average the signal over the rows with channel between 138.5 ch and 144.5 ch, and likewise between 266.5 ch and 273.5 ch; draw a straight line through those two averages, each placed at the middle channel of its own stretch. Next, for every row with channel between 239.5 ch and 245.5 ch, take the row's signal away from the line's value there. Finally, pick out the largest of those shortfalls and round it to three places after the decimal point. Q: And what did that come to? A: 0.082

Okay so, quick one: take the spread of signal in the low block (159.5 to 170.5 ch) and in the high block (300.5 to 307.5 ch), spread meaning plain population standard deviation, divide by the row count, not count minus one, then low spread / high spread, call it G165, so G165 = 1.79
